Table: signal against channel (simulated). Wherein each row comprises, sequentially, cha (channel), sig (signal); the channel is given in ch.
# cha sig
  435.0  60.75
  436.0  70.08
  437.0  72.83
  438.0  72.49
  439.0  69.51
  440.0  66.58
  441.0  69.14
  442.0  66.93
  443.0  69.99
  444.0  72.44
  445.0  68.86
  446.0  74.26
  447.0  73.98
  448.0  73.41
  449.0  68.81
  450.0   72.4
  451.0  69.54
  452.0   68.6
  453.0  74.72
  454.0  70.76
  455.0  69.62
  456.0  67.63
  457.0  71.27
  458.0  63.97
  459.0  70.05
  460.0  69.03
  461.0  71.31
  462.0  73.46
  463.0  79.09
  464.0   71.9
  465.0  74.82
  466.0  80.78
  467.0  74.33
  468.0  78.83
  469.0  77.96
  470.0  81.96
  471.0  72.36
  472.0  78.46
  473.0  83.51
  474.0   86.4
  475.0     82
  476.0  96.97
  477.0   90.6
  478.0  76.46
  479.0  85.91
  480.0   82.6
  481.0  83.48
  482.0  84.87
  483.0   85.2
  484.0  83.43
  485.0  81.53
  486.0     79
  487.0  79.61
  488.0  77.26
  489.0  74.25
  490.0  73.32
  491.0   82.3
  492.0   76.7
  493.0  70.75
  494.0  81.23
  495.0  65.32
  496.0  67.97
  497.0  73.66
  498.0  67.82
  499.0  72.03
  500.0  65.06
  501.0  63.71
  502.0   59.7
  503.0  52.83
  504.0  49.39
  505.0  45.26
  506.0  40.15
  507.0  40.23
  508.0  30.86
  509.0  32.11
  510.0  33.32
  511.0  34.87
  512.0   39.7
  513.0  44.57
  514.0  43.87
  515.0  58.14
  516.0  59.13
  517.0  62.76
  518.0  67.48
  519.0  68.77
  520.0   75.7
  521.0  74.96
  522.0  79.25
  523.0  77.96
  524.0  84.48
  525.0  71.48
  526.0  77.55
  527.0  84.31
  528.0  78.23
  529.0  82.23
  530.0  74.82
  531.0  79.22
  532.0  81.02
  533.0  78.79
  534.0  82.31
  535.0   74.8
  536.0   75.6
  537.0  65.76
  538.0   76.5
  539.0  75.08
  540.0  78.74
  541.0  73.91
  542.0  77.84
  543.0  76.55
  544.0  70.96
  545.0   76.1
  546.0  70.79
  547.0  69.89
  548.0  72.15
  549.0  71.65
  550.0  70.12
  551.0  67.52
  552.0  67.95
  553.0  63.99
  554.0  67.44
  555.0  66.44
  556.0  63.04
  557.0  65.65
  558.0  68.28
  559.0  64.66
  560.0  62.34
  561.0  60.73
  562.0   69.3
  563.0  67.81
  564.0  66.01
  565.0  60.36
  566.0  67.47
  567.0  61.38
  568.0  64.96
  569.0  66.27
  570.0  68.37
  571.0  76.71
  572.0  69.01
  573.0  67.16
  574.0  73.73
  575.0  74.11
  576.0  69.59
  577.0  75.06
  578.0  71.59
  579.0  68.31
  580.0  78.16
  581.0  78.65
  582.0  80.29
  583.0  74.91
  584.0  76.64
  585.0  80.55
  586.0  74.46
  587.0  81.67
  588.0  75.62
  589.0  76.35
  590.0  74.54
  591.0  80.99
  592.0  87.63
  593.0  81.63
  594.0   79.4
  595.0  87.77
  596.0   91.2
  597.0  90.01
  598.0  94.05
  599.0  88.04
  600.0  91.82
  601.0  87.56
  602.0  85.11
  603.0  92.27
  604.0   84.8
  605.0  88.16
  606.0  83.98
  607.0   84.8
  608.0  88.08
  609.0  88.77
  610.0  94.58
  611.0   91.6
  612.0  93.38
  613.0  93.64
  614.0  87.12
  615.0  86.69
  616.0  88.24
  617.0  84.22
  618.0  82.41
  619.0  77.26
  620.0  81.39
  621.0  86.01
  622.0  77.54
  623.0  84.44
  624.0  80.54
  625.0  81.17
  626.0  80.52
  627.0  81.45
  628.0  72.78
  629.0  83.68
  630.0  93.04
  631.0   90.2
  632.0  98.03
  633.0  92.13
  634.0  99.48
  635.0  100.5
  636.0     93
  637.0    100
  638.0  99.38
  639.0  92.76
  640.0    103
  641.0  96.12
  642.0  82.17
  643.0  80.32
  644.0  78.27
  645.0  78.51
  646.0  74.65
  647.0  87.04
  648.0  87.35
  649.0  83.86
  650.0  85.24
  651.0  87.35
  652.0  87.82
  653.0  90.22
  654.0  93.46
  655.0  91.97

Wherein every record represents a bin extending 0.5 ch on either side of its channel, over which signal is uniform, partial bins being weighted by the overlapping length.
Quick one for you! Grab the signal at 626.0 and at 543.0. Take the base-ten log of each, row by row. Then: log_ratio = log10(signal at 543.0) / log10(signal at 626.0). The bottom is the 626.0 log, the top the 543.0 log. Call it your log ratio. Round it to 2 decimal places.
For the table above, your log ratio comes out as 0.99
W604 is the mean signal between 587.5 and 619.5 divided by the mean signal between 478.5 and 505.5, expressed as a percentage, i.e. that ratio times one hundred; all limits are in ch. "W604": 119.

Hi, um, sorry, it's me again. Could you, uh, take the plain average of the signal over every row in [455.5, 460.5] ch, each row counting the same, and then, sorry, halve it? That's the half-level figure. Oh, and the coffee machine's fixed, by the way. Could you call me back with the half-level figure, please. 34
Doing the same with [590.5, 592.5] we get 42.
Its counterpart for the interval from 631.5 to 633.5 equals 48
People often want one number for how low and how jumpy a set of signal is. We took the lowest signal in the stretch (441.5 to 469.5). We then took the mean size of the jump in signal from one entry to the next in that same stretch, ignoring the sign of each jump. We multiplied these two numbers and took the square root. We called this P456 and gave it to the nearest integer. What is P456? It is 15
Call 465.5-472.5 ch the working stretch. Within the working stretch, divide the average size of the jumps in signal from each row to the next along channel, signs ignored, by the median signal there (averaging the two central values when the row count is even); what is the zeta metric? 0.067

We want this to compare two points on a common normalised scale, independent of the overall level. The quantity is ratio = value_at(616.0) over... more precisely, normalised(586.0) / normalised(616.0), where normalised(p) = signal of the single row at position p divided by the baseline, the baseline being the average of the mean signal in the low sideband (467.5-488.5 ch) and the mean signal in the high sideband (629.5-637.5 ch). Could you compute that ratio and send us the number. 0.84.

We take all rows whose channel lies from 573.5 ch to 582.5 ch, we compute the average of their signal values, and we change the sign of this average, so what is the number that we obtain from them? -74.4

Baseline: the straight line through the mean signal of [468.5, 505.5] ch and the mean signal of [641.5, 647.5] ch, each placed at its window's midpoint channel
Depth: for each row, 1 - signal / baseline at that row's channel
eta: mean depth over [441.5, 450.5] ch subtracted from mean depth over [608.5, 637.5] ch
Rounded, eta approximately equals -0.14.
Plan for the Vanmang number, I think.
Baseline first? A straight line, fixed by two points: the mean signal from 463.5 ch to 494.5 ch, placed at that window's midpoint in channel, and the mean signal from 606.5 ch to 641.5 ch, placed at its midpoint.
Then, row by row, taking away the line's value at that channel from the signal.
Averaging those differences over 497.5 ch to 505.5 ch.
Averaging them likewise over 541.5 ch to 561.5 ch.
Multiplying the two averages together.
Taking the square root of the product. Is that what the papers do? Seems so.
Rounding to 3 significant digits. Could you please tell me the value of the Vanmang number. 18.7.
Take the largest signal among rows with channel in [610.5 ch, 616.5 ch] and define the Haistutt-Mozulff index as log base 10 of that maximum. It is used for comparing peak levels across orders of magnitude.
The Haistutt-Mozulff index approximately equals 1.97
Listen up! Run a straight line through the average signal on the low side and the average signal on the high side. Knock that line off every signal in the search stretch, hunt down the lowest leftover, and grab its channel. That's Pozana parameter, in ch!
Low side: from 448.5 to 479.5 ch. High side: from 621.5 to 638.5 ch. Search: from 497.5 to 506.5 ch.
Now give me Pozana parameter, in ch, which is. 506.0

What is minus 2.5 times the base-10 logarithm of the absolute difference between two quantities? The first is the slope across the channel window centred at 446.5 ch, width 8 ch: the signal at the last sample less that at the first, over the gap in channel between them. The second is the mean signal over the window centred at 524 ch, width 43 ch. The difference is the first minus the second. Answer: -4.53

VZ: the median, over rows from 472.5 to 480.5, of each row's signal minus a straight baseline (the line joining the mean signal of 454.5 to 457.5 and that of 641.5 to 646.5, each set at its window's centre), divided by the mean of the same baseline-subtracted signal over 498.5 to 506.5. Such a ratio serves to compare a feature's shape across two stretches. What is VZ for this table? -0.9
